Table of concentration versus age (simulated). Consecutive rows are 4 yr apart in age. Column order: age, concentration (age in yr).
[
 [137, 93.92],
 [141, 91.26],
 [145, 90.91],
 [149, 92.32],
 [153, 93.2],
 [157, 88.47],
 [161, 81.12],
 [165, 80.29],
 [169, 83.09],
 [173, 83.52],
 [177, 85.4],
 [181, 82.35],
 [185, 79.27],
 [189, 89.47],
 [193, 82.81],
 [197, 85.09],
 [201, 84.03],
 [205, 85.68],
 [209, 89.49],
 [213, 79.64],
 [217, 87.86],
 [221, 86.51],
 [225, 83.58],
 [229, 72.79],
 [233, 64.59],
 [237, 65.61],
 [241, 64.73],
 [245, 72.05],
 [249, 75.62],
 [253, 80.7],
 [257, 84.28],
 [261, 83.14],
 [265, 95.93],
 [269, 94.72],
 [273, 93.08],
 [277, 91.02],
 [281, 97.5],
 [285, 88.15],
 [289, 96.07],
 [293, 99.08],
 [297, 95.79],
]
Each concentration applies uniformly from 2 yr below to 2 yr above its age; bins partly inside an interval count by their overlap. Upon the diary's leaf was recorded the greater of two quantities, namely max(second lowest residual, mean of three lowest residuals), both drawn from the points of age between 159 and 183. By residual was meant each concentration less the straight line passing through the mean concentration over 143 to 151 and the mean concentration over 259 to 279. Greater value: -10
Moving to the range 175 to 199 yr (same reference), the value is -9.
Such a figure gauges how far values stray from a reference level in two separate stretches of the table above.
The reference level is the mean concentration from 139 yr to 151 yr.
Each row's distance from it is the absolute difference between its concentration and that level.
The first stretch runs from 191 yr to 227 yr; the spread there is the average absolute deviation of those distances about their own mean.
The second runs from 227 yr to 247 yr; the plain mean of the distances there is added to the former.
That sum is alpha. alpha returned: 26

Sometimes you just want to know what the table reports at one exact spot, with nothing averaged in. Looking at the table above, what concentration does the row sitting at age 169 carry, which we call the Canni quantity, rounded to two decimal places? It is 83.09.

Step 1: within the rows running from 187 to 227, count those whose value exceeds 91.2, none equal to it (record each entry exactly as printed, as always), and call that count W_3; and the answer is 0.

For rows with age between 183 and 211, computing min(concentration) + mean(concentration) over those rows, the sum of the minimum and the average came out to 164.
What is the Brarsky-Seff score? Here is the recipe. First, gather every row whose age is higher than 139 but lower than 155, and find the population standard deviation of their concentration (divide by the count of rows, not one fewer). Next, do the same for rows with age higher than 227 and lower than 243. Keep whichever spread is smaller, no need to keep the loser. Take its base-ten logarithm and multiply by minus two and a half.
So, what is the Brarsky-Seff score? 0.1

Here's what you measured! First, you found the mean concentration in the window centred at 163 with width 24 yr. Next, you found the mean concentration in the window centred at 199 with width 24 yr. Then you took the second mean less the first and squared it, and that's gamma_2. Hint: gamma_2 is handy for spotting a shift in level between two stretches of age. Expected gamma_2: 1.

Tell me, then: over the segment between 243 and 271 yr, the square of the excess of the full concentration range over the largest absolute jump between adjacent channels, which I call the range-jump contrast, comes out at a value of 123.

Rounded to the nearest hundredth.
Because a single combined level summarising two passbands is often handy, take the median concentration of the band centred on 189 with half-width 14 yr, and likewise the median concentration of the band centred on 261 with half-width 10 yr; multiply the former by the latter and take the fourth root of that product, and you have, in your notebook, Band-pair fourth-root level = 9.17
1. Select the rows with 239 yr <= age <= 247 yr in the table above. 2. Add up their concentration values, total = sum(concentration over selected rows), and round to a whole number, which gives 137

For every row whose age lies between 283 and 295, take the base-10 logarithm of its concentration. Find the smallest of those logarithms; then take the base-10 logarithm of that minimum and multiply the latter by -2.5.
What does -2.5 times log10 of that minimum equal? -0.722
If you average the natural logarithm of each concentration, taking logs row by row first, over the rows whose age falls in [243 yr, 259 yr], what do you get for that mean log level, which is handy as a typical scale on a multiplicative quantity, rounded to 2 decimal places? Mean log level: 4.36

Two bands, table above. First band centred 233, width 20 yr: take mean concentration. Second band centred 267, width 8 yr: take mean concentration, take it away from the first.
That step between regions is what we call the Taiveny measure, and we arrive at -25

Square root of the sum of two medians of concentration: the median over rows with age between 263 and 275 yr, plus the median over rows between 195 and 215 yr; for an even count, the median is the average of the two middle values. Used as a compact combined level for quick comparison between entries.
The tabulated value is 13.4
